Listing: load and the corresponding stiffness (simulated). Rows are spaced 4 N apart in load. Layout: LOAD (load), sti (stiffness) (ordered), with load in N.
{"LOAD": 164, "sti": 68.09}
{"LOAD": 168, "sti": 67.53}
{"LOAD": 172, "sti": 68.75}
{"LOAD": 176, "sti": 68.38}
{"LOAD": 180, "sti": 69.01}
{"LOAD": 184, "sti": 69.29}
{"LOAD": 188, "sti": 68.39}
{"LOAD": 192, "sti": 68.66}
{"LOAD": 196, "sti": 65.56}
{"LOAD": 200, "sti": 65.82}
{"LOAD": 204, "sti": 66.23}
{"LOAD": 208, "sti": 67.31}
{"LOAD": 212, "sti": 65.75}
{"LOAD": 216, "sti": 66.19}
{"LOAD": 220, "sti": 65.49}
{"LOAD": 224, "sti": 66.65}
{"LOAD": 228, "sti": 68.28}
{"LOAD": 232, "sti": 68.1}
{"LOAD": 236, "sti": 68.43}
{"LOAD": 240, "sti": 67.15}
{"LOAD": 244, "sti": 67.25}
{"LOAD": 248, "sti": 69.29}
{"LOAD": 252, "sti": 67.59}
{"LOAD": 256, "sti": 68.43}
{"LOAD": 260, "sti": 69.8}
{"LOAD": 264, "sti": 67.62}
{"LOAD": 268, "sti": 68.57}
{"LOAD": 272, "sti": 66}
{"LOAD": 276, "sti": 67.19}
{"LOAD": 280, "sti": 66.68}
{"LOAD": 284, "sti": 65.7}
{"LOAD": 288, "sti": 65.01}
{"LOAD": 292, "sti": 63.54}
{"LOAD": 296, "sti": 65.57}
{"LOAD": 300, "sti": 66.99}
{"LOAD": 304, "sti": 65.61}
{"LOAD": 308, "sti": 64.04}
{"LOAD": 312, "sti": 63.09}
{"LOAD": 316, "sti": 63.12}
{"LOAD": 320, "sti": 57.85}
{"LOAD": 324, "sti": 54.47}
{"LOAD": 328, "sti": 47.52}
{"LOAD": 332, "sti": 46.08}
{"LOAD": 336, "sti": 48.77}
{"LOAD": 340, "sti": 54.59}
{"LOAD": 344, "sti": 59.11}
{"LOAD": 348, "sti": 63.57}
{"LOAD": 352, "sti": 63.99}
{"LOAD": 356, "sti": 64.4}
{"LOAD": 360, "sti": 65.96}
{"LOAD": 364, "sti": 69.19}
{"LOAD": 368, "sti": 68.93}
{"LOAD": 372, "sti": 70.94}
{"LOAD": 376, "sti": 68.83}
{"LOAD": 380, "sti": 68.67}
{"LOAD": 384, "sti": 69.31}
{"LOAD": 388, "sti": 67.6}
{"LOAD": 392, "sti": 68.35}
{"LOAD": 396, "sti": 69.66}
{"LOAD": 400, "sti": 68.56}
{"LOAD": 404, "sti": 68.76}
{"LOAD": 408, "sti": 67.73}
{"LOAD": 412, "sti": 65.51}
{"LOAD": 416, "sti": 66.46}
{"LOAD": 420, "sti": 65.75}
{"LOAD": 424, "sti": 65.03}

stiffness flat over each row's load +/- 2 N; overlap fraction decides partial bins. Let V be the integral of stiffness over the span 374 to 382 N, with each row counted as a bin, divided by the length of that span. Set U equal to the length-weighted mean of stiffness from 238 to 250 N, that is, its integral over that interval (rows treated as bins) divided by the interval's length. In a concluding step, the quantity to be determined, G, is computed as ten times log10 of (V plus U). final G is 21.4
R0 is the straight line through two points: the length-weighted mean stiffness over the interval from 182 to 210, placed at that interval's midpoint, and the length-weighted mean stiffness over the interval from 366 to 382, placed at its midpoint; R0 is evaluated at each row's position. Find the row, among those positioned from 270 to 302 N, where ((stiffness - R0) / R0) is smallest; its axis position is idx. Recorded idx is 292 N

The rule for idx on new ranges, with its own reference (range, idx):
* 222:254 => 224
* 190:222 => 220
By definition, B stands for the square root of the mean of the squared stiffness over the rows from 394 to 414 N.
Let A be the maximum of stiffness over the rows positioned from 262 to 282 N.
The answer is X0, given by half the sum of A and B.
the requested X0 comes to 68.3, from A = 68.57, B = 68.1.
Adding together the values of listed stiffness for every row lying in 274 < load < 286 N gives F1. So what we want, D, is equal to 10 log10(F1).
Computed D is 23.0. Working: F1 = 200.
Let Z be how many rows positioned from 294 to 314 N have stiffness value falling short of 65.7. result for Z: 4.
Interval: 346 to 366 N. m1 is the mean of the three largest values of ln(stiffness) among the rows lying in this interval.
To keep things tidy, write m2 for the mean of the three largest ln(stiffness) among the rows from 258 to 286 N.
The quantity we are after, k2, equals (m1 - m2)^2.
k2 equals 0.0010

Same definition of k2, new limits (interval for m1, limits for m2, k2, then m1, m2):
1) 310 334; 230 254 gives 0.0127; 4.12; 4.23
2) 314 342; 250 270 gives 0.0274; 4.07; 4.23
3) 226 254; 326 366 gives 0.0010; 4.23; 4.20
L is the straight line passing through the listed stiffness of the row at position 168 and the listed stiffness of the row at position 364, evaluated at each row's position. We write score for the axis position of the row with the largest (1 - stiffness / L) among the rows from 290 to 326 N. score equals 324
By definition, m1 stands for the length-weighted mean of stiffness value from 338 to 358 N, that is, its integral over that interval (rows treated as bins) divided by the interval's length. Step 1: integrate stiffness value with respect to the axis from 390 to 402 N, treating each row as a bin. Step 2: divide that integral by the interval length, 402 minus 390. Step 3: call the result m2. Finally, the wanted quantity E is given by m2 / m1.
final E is 1.13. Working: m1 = 61.1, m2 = 68.9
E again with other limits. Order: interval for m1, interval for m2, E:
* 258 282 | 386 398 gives 1.01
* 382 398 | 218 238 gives 0.98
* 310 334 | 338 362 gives 1.12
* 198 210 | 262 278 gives 1.01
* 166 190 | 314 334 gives 0.78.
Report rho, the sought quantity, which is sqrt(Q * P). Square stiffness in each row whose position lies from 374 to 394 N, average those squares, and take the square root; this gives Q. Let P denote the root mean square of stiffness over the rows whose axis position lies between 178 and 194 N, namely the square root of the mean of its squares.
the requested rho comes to 68.7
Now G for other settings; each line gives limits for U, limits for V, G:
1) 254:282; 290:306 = 21.2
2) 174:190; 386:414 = 21.4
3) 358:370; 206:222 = 21.3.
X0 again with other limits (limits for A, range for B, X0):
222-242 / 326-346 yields 59.9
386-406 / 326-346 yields 60.6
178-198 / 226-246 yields 68.6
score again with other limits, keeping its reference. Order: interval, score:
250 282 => 272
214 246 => 220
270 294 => 292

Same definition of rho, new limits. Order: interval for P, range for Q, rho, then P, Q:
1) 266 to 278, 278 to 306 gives 66.4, 67.3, 66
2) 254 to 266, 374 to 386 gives 68.8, 68.6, 69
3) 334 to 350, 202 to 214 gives 61.4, 56.8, 66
